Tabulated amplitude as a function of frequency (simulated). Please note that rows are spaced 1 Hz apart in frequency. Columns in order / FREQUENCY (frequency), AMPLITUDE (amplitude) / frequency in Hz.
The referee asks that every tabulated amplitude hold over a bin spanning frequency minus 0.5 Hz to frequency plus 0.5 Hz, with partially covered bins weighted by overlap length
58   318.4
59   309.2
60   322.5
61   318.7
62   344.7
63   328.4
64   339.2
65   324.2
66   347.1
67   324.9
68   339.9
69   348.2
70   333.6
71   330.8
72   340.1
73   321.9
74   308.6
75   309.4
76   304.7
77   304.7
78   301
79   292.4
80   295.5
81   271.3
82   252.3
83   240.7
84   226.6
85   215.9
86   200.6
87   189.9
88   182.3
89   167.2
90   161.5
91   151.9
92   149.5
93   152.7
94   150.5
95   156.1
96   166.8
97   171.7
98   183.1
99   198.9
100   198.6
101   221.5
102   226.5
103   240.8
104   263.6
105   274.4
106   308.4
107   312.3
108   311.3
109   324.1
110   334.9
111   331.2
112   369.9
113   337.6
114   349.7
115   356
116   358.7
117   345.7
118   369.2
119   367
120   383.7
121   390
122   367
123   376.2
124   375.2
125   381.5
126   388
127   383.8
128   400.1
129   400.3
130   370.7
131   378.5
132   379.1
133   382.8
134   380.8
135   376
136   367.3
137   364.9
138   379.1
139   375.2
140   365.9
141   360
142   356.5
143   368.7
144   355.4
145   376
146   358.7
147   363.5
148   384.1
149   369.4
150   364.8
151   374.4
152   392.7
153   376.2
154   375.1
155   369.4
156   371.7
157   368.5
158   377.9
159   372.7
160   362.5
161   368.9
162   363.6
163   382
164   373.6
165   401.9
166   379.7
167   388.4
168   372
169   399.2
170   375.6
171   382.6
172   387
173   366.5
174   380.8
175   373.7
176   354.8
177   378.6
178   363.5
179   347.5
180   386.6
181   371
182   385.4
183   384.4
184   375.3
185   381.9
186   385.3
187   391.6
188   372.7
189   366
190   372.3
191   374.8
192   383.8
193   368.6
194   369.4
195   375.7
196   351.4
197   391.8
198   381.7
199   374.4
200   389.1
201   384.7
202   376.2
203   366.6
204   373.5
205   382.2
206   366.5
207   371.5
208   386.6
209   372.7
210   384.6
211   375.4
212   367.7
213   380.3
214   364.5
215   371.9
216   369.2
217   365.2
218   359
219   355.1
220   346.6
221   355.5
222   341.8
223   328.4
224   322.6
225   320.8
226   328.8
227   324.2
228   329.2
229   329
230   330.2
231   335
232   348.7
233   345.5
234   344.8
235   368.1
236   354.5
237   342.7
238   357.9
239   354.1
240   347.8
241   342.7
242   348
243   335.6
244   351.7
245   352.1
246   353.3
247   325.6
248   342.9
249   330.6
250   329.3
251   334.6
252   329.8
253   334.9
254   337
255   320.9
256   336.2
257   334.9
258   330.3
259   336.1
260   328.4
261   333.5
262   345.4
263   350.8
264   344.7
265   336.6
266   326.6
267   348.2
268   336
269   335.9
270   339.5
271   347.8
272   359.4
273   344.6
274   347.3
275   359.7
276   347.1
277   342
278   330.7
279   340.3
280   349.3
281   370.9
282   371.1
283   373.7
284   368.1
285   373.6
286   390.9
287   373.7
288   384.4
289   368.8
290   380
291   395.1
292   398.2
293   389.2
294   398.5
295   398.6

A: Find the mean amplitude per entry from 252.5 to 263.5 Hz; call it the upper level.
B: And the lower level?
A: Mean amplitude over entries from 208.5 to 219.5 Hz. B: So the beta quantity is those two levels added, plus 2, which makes 707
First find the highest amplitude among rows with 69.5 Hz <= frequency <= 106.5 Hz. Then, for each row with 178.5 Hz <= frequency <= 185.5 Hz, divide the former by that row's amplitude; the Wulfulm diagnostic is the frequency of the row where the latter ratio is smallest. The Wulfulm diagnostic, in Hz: 180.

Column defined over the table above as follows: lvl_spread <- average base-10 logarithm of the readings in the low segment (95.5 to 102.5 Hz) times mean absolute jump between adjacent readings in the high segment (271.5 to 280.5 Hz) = 22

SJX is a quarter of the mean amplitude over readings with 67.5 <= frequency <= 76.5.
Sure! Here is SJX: 82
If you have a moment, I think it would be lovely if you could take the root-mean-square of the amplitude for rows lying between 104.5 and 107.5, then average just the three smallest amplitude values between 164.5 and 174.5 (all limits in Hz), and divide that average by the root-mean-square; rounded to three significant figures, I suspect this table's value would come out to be 1.24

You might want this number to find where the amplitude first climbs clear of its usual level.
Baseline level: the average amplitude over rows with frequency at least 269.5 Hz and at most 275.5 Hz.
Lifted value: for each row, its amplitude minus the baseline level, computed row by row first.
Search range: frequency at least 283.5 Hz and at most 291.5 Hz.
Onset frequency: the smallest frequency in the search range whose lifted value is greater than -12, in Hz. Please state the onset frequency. 284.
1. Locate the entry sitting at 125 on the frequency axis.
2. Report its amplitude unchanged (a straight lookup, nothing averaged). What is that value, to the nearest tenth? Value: 381.5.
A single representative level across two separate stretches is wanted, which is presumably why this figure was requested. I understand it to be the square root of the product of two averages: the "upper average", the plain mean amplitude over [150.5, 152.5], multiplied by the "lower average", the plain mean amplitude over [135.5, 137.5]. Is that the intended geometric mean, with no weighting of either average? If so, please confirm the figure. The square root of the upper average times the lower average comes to 375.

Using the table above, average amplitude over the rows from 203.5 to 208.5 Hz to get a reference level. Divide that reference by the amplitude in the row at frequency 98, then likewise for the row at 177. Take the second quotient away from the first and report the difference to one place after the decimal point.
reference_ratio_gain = 1.1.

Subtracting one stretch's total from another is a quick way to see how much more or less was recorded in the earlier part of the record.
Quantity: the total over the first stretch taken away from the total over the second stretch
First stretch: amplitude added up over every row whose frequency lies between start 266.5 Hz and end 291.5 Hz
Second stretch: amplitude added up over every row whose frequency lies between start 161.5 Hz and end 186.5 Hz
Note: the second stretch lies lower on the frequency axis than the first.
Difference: 463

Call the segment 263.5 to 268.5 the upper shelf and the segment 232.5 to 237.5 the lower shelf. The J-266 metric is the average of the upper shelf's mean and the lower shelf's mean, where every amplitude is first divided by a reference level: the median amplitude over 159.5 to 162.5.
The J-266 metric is 0.95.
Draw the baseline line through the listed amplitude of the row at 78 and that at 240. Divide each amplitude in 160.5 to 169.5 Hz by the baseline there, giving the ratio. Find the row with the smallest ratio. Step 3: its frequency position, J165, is 162 Hz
